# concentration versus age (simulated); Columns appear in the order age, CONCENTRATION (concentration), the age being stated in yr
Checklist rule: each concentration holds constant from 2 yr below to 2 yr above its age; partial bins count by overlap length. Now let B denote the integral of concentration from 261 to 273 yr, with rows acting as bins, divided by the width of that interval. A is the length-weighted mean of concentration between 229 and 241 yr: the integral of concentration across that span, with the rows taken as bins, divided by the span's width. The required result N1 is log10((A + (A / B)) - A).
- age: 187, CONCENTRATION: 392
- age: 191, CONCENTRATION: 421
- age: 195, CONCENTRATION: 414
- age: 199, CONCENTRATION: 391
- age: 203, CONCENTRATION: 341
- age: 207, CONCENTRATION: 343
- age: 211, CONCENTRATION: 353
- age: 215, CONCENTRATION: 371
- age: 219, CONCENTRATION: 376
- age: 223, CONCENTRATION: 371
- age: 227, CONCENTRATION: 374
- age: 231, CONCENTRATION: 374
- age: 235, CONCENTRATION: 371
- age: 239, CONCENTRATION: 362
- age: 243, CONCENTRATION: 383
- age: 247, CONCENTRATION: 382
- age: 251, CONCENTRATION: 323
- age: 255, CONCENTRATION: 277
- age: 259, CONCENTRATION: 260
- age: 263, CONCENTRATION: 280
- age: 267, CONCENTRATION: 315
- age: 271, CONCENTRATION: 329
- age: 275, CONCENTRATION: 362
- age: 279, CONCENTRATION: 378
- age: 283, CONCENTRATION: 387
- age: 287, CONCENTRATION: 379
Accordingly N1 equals 0.08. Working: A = 369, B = 308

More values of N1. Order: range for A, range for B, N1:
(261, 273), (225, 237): -0.08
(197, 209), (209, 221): -0.01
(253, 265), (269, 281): -0.12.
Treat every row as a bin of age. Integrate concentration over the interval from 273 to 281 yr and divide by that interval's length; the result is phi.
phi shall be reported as 370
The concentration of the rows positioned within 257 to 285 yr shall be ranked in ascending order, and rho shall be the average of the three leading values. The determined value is 285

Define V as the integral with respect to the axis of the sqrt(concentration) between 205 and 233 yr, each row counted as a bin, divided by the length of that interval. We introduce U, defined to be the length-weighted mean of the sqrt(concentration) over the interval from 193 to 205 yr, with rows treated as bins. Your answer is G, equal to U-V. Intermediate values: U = 19.5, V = 19.13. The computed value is 0.4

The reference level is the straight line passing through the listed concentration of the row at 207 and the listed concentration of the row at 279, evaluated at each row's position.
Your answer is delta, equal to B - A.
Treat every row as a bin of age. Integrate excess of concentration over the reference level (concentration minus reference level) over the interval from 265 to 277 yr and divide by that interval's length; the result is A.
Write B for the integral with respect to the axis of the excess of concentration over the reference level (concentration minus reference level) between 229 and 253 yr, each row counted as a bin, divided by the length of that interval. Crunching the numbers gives 45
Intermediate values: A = -39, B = 6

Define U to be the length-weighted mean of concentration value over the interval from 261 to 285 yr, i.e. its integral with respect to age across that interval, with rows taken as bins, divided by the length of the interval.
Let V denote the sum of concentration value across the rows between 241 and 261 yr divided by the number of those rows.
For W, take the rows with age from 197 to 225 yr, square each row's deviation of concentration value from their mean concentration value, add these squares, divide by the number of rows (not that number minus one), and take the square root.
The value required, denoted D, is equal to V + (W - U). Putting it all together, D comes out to 0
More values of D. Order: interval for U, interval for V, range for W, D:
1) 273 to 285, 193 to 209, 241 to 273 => 40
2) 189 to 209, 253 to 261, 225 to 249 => -106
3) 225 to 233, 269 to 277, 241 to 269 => 18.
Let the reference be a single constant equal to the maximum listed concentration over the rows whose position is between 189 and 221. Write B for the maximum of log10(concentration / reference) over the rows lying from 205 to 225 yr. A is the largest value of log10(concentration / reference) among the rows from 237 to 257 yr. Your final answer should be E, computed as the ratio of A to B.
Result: 0.8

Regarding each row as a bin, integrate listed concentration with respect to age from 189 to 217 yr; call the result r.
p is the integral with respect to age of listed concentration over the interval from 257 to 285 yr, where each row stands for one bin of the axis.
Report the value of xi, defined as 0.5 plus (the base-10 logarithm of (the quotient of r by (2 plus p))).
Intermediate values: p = 9244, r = 10536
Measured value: 0.56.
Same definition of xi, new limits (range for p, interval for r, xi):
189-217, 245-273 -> 0.41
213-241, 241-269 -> 0.43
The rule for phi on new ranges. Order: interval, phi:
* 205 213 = 348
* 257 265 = 270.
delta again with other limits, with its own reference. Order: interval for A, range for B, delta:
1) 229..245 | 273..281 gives -22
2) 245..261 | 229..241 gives 67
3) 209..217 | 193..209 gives 16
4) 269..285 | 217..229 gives 36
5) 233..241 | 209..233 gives 11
